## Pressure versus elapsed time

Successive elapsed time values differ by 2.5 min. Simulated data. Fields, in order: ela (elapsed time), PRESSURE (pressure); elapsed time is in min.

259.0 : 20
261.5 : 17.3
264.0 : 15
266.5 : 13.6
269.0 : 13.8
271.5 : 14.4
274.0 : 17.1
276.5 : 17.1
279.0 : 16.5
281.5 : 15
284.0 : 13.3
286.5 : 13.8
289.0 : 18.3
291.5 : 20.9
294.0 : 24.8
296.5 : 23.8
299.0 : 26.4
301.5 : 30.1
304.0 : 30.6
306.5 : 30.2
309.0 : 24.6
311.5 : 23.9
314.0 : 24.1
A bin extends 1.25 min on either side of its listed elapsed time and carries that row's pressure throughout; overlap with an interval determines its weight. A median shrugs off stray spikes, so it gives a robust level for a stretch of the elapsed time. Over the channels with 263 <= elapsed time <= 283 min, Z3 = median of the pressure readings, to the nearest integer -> 15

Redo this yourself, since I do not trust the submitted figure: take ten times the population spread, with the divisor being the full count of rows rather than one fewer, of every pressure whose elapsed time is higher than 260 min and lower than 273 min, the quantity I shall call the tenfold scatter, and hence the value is 13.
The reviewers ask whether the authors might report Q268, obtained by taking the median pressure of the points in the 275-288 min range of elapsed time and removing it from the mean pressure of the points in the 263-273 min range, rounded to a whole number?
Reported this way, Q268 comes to -1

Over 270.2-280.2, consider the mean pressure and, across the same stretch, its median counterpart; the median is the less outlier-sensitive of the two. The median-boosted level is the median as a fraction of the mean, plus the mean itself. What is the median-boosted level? 17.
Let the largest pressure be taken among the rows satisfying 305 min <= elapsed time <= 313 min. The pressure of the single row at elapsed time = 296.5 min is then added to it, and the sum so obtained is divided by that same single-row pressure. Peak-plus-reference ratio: 2.3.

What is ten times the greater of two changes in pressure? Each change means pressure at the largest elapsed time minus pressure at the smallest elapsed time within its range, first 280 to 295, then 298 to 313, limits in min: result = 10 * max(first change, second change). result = 98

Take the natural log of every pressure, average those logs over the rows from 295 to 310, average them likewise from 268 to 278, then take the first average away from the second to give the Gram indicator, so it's -0.57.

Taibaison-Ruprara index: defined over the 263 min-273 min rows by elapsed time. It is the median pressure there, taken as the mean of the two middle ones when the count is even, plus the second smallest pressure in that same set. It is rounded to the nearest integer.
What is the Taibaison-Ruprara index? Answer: 28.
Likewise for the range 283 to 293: 30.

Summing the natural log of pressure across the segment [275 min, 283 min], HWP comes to 8.4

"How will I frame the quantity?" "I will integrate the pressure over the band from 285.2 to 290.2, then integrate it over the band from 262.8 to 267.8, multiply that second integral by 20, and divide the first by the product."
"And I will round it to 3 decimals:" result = 0.056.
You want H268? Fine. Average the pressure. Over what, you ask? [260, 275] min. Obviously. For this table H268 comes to 15.2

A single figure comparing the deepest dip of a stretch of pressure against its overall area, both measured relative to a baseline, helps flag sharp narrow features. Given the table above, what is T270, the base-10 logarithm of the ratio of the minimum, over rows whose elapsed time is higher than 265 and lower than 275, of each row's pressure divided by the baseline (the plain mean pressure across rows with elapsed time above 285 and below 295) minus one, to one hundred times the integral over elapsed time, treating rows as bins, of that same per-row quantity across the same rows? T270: -2.9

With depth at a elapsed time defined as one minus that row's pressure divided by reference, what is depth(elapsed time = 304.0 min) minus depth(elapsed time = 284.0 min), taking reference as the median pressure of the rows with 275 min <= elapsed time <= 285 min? -1.1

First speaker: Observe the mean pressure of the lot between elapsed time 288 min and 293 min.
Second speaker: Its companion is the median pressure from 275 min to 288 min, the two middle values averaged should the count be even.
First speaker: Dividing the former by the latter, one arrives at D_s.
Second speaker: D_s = 1.3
